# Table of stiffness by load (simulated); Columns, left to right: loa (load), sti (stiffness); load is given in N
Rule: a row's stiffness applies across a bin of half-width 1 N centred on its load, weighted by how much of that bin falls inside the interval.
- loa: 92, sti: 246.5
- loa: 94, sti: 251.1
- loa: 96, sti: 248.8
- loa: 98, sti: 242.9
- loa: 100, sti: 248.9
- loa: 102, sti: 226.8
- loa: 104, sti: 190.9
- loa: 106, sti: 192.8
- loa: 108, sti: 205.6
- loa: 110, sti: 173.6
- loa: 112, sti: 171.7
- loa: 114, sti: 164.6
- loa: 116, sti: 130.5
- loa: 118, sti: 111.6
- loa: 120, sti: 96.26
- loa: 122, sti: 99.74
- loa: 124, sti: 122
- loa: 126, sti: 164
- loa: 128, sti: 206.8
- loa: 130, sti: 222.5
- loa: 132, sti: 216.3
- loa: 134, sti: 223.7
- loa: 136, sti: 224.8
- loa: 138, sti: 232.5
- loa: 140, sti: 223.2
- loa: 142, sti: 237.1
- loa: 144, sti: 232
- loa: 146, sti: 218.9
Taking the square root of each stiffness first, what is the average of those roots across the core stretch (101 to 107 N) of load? 14.3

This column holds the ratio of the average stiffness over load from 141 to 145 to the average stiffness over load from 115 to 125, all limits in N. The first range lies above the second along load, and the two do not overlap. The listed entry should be 2.1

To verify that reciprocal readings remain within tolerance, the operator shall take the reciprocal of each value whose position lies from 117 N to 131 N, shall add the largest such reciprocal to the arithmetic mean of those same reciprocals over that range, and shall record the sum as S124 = 0.018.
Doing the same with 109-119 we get 0.016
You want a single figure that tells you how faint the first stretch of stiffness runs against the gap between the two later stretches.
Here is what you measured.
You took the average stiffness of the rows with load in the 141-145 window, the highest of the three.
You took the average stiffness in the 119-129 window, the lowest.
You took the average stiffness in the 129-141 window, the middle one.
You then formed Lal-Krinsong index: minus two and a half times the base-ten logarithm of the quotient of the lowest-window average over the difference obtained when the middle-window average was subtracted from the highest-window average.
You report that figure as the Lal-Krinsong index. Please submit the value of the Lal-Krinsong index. -2.8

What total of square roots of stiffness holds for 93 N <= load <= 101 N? 63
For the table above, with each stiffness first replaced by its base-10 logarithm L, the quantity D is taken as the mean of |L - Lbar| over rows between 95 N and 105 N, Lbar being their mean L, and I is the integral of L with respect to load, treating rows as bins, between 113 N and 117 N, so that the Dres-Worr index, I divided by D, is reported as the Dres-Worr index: 243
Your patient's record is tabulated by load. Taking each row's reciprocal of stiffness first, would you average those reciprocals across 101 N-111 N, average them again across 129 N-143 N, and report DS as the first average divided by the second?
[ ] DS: 1.1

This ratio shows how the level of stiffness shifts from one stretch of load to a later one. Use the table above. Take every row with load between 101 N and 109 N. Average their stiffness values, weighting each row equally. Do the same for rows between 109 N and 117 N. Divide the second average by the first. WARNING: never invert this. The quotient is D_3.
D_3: 0.78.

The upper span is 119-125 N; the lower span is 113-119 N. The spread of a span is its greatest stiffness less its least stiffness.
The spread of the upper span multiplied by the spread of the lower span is 1364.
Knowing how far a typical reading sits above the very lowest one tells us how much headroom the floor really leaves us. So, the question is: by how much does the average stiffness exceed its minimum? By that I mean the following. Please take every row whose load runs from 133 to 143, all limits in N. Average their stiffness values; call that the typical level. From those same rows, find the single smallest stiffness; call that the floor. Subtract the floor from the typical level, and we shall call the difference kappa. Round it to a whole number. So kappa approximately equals 5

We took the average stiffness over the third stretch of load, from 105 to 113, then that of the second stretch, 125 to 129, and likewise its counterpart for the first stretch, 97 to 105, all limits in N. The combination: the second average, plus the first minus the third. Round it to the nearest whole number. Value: 227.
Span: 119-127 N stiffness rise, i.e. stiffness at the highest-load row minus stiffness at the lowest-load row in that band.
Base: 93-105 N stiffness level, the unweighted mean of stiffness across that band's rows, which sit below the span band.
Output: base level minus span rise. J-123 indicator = 167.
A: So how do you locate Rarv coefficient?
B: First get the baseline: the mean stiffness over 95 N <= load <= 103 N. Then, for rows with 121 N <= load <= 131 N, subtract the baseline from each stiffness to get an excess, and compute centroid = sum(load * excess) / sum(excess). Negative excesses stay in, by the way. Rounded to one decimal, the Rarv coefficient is 124.3 N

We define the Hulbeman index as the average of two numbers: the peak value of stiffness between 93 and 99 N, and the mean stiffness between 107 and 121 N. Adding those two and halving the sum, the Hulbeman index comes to 201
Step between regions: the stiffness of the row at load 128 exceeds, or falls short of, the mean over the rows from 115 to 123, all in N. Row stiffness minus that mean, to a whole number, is 97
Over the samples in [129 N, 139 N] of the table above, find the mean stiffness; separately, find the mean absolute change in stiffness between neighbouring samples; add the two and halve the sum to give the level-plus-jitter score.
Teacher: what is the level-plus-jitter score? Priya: 115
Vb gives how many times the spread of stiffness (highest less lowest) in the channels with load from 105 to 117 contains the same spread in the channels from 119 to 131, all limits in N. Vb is 0.6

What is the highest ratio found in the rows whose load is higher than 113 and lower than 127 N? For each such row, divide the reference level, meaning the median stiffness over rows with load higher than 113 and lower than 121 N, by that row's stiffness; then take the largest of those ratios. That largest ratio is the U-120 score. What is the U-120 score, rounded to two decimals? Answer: 1.26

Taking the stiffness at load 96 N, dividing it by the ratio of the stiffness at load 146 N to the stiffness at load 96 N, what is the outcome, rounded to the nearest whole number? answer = 283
